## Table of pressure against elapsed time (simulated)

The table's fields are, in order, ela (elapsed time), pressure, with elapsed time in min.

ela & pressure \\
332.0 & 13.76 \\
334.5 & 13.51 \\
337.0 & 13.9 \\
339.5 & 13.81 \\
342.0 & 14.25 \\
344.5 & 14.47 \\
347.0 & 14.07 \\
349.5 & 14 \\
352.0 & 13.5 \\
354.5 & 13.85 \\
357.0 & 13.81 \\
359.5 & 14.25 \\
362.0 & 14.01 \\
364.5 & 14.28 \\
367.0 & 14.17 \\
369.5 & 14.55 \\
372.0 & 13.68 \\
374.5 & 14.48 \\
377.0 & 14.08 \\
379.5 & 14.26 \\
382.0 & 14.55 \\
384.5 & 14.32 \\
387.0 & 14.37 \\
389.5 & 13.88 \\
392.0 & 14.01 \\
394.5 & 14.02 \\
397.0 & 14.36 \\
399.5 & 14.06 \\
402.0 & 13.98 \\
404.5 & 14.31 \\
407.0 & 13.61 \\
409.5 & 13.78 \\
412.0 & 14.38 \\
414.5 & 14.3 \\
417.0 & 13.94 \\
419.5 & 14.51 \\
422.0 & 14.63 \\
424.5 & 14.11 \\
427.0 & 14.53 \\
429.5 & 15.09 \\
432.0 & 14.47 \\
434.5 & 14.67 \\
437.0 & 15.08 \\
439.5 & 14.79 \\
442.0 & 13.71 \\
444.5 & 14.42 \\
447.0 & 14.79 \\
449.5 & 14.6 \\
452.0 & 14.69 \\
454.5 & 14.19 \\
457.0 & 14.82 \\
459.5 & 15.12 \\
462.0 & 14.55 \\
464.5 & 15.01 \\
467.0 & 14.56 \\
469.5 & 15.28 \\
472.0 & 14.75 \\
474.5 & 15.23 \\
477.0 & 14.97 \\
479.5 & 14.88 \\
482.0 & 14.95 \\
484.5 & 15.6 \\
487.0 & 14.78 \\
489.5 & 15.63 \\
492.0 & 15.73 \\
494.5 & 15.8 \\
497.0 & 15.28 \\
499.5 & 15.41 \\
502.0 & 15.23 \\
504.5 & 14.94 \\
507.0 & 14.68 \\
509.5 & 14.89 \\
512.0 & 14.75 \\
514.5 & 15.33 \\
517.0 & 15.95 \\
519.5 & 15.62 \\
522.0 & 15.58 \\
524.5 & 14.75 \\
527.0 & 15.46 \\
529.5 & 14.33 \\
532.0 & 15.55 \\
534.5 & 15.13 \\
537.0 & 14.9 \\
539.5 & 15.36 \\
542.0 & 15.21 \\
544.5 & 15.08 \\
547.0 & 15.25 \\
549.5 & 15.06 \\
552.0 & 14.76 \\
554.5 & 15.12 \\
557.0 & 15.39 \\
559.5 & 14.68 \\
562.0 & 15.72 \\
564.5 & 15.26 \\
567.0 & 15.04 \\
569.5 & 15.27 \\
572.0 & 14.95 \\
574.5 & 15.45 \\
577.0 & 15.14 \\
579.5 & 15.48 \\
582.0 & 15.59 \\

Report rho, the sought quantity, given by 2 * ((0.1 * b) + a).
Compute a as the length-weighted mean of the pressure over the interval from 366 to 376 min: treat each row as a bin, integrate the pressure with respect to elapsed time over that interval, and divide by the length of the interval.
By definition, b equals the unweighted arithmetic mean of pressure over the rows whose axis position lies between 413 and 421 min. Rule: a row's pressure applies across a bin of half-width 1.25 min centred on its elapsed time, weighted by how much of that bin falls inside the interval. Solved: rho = 31.3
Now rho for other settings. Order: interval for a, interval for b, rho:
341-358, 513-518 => 31.1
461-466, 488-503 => 32.7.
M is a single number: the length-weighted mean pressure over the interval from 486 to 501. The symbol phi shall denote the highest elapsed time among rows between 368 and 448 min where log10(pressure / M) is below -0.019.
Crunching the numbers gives 444.5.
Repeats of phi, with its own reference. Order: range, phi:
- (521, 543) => 529.5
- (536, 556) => 552.0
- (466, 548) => 529.5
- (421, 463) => 462.0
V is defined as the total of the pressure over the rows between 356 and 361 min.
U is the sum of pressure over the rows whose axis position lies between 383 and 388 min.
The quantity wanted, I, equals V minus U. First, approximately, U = 28.7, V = 28.1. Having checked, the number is -0.6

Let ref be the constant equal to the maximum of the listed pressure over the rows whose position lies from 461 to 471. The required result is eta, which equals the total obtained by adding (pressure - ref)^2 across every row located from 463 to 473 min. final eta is 0.9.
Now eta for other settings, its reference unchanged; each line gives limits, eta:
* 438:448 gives 3.7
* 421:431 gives 2.4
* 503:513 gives 0.9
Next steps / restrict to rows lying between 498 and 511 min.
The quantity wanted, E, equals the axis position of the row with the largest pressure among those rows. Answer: 499.5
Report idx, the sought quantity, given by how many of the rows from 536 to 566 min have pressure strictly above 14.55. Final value 12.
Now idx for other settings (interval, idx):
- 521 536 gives 5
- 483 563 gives 31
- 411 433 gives 2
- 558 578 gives 8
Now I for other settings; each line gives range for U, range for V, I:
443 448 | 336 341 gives -1.5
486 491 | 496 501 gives 0.3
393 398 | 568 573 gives 1.8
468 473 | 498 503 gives 0.6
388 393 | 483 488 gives 2.5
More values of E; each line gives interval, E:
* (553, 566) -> 562.0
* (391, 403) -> 397.0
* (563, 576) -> 574.5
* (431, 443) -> 437.0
